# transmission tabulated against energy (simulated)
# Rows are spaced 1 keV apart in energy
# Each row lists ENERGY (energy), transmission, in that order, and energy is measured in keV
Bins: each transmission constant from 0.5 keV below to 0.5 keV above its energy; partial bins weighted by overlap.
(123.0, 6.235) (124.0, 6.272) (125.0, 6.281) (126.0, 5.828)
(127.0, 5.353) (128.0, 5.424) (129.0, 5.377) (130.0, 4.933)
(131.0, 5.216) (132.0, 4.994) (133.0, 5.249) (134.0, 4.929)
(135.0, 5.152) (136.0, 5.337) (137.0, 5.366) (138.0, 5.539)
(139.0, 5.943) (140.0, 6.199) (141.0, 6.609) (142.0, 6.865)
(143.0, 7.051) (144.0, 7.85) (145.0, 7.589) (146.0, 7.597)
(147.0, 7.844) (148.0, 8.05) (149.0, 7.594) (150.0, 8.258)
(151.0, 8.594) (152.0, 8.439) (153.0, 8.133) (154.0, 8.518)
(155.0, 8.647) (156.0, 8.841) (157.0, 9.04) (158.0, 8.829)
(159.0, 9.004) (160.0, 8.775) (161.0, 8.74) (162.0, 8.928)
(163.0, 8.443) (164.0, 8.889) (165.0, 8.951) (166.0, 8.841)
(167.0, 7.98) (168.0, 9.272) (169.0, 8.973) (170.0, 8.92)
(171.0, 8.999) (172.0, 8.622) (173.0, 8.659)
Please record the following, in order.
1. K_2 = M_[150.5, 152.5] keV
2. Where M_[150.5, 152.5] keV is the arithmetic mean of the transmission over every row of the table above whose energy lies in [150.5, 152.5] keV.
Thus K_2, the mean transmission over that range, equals 8.5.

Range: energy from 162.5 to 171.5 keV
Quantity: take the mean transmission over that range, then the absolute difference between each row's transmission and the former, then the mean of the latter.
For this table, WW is 0.26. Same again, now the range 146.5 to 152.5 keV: 0.30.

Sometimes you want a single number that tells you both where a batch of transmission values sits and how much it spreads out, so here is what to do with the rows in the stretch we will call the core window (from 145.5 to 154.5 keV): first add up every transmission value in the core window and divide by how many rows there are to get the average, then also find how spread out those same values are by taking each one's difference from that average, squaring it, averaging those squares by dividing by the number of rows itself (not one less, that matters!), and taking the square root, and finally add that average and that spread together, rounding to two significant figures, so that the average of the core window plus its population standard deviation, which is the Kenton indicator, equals 8.5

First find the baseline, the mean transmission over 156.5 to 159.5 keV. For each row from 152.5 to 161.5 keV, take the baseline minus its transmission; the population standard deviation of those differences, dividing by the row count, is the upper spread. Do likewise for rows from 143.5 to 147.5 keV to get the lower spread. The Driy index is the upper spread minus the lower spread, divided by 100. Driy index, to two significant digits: 0.0013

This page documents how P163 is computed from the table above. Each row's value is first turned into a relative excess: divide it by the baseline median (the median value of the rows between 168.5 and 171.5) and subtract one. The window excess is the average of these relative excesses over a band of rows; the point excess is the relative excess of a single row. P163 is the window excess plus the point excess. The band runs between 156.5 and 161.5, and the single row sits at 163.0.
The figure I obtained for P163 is -0.1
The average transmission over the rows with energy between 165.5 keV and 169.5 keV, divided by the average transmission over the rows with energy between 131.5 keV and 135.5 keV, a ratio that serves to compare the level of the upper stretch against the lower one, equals 1.73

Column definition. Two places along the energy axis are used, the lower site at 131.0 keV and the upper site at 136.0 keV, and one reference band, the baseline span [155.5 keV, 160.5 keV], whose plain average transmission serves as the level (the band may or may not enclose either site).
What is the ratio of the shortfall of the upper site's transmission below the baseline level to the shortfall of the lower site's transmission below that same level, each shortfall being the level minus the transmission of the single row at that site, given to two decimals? 0.97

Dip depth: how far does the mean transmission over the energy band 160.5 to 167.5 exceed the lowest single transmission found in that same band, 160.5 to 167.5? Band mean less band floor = 0.70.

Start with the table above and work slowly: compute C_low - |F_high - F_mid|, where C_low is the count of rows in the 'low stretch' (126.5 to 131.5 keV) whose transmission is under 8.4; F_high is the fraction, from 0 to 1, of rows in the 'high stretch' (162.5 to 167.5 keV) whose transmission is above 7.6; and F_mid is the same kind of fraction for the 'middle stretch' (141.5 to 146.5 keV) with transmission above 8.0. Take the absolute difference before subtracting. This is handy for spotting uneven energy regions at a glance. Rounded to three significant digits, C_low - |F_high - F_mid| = 4.00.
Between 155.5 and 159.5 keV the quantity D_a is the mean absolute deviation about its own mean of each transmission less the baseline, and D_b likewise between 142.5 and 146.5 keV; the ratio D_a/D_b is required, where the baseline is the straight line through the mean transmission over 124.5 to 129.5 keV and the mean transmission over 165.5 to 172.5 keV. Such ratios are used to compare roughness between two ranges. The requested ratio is 0.44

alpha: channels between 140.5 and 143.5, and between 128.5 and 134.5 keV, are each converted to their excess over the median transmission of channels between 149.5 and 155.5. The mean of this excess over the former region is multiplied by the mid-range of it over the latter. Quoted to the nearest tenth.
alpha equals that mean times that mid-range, 5.4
